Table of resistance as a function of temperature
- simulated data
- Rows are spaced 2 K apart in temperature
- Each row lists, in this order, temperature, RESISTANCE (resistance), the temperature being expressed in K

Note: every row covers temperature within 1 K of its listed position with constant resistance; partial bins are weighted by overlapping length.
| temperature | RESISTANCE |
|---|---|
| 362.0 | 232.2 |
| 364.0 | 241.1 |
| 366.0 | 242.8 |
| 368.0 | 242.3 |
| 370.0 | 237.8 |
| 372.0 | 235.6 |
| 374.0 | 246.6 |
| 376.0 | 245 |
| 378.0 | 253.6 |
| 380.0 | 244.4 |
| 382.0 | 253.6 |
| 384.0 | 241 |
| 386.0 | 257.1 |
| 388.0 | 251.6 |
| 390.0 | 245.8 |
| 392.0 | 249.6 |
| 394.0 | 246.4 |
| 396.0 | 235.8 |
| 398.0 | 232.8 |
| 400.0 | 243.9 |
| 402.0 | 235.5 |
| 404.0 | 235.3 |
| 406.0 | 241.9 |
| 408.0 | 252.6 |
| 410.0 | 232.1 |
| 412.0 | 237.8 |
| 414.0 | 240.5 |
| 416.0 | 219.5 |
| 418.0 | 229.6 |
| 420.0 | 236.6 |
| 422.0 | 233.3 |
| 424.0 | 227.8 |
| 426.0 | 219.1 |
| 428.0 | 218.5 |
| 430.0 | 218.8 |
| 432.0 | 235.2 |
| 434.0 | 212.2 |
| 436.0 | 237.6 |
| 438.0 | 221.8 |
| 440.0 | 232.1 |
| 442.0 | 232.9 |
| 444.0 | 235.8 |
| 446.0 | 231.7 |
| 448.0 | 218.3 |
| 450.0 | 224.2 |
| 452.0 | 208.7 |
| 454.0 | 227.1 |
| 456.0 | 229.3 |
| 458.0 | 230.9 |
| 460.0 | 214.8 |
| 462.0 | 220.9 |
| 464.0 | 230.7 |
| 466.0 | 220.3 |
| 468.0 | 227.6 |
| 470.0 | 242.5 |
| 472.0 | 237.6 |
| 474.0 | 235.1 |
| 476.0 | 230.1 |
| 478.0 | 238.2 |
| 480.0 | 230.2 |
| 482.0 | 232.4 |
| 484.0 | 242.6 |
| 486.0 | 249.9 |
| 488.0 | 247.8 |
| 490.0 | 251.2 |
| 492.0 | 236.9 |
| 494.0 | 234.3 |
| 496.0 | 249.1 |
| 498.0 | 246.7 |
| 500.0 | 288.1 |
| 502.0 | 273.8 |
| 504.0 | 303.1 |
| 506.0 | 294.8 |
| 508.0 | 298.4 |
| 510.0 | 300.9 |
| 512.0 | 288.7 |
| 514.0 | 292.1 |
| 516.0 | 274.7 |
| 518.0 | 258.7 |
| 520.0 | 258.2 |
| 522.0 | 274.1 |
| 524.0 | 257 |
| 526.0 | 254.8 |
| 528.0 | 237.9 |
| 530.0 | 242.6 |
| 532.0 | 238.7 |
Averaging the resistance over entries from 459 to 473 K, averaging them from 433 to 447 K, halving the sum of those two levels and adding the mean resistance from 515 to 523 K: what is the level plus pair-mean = 495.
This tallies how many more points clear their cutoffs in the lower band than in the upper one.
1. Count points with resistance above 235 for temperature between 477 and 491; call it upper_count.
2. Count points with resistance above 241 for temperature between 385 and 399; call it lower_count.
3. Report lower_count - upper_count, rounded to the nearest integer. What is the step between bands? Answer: 0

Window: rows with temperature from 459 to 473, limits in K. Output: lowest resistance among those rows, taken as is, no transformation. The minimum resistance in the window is 214.8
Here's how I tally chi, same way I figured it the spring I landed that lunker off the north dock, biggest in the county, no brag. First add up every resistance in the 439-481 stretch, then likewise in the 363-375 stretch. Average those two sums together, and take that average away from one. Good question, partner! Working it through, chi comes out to -3122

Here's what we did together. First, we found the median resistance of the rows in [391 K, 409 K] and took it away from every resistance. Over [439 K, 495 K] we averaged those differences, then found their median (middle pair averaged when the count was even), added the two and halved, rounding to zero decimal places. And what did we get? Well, -10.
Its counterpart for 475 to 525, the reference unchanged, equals 18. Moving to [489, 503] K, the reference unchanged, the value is 10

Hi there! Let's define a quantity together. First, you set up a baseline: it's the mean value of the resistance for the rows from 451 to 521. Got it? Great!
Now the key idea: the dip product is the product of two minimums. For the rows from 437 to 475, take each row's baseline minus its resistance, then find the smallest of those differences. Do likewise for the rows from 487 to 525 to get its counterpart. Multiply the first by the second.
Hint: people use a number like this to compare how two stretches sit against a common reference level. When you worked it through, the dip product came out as -394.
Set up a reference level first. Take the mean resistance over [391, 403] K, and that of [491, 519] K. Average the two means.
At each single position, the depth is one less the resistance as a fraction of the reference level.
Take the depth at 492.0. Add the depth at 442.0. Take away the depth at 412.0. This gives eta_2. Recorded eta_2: 0.10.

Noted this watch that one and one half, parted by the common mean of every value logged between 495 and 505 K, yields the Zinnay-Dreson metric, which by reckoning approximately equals 0.0055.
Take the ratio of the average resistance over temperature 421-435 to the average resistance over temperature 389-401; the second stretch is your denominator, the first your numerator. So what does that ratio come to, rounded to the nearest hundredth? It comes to 0.92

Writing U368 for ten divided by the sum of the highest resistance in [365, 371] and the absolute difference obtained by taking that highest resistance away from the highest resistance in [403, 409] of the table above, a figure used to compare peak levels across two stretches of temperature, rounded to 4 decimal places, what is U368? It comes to 0.0396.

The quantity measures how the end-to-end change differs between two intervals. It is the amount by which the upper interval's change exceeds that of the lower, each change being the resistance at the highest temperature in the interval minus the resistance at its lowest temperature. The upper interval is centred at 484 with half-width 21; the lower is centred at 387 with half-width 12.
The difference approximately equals 85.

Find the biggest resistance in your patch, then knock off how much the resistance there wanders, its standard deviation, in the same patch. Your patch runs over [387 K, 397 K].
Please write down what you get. 246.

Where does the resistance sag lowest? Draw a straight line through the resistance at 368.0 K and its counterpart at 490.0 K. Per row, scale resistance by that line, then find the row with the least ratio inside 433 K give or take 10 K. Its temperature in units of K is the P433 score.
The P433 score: 434.0 K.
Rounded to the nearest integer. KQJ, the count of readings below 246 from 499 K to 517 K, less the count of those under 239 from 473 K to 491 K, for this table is -5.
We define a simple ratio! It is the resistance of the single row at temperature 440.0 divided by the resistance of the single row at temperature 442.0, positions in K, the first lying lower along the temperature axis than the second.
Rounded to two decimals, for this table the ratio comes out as 1.00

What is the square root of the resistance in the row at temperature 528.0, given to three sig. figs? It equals 15.4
